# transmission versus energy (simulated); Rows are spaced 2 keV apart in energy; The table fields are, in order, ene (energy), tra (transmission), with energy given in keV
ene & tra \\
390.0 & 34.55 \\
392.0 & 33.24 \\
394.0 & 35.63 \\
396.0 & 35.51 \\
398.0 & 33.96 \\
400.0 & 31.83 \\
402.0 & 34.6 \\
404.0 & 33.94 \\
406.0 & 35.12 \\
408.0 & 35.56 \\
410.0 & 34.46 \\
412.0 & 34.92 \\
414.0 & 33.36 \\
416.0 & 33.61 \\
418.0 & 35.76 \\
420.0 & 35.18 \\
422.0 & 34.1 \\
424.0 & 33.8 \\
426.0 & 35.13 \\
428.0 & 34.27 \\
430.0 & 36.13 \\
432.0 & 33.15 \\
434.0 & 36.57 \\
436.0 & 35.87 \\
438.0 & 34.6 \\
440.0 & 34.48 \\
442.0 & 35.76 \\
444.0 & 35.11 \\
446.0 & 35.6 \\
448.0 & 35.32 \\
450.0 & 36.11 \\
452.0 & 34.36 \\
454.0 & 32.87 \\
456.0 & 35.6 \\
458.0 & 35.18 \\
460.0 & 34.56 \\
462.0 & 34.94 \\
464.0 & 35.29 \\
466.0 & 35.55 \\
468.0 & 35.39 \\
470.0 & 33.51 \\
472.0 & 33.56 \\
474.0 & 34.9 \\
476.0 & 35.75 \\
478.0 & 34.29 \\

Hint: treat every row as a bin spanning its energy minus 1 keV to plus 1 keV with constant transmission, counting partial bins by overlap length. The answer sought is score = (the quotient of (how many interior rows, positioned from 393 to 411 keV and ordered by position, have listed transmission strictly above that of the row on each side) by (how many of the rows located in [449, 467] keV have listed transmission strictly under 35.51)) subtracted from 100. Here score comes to 99.67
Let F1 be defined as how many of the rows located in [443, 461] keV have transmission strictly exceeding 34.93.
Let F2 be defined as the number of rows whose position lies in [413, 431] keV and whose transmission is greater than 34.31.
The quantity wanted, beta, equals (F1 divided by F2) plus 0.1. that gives 1.6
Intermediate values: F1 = 6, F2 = 4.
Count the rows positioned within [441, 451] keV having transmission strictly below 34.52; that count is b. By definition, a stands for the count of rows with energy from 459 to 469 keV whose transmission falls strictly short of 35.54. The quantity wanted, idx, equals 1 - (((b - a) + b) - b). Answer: 5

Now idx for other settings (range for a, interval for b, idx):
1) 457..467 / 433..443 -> 4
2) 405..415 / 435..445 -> 4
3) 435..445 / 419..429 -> 1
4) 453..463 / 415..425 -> 2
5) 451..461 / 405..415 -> 3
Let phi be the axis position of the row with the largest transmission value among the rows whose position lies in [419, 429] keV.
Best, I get 420.0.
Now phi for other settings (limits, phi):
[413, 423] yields 418.0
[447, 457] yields 450.0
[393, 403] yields 394.0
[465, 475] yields 466.0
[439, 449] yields 442.0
